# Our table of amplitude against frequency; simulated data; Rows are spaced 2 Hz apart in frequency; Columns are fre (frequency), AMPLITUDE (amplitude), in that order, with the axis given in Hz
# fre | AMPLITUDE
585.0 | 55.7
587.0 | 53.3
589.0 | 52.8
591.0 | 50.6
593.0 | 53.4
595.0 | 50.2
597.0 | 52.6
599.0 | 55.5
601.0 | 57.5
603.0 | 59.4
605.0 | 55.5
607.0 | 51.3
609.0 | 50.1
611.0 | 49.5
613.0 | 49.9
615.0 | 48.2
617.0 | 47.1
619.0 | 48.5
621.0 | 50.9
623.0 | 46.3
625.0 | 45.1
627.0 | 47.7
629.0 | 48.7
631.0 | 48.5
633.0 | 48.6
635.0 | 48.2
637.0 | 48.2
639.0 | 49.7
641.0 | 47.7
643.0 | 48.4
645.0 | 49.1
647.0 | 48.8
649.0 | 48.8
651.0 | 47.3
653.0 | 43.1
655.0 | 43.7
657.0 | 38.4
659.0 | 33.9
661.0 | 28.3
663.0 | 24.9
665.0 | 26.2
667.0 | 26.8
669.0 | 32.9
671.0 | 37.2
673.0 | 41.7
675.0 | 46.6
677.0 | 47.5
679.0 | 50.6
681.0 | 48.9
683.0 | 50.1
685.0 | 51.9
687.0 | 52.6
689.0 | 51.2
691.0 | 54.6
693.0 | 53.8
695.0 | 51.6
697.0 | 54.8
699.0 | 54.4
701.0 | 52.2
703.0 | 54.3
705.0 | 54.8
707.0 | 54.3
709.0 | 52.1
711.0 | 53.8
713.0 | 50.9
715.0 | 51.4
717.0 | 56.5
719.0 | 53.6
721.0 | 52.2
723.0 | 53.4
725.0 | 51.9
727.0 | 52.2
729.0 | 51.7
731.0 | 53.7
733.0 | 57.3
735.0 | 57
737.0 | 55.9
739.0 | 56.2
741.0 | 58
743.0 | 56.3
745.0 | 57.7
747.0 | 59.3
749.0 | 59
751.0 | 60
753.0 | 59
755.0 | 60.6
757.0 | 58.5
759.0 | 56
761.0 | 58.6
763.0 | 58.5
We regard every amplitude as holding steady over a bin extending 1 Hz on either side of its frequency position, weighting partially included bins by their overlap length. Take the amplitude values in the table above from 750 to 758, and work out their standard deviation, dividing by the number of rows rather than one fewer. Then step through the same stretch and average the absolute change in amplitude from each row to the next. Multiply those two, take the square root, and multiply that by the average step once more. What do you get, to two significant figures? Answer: 1.8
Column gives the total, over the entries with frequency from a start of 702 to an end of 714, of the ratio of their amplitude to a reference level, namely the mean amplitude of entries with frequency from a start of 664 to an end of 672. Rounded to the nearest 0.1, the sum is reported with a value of 10.4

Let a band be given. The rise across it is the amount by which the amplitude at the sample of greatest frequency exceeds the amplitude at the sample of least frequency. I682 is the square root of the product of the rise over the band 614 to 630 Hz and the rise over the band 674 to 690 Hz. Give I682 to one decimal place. 1.5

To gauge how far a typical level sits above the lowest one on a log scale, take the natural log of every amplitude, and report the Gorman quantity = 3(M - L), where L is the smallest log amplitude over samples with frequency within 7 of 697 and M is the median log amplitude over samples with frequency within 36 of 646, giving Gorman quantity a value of -0.2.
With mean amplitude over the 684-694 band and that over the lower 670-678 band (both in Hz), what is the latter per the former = 0.82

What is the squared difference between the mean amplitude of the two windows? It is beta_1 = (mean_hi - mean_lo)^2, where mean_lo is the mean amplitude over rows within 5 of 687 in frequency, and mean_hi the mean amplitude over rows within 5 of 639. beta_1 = 13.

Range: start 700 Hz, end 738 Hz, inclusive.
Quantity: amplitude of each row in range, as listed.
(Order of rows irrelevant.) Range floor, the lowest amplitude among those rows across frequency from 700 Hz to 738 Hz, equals 50.9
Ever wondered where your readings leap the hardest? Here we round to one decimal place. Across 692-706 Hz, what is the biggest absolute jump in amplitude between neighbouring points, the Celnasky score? 3.2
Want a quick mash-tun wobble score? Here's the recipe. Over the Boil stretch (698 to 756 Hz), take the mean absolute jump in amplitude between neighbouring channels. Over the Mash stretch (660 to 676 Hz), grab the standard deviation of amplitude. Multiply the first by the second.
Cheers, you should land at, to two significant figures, 12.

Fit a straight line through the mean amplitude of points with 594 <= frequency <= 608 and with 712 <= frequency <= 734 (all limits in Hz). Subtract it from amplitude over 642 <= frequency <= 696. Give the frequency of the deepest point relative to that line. 663.0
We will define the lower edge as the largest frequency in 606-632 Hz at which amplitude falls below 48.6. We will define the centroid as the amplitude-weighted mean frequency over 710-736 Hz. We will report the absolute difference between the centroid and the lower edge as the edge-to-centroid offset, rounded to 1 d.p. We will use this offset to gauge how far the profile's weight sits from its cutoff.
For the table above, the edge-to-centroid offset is 92.1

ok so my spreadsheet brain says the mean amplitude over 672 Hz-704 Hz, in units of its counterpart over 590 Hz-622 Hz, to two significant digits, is 0.98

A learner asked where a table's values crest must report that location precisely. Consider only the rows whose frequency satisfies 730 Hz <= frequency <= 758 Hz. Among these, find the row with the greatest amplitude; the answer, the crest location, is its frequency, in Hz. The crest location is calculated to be 755.0 Hz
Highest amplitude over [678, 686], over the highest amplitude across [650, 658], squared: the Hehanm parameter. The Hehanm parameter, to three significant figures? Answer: 1.20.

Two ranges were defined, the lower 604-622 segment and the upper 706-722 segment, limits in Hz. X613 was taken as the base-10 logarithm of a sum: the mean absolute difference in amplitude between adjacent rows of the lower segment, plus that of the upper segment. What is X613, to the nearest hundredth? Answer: 0.60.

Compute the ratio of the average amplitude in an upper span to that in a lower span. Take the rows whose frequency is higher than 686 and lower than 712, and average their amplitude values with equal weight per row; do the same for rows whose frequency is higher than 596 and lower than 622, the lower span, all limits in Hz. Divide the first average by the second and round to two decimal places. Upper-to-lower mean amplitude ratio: 1.03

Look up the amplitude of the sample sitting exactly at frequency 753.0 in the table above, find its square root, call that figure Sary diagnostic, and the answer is 7.68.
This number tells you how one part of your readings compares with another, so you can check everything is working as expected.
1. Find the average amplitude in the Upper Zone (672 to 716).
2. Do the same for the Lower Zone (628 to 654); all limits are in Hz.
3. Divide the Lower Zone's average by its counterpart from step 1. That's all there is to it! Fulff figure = 0.933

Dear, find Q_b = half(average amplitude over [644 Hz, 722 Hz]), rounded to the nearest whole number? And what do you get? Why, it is 23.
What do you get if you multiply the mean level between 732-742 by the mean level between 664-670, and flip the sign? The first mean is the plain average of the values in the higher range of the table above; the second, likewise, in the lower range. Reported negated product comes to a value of -1629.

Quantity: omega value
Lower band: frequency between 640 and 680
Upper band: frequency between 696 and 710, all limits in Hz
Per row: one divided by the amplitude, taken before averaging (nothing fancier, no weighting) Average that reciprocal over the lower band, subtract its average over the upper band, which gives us 0.007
